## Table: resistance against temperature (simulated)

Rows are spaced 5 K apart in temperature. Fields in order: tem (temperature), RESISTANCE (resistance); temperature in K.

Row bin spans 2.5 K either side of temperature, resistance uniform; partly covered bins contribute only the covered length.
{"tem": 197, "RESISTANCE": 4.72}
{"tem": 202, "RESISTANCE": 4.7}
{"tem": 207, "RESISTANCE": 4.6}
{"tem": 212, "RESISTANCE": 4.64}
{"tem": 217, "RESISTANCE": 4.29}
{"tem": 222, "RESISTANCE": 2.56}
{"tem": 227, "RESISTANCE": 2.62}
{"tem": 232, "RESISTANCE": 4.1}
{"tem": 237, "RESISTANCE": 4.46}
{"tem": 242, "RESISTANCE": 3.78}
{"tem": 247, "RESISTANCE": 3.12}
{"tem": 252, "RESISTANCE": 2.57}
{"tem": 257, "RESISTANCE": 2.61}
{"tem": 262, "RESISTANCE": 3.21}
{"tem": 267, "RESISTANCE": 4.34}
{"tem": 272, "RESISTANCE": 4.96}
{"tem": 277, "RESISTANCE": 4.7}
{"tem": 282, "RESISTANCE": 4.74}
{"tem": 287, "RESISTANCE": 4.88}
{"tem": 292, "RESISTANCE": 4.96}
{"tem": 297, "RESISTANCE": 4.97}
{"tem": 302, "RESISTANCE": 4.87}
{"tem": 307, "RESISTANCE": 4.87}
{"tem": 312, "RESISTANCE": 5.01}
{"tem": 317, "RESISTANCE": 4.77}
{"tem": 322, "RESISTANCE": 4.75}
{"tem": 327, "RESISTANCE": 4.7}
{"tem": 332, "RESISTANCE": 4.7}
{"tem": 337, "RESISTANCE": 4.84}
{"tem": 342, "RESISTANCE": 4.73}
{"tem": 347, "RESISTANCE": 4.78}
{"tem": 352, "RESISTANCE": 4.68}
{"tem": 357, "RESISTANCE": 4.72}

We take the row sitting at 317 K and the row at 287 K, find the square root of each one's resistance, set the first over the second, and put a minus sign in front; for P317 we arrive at -0.99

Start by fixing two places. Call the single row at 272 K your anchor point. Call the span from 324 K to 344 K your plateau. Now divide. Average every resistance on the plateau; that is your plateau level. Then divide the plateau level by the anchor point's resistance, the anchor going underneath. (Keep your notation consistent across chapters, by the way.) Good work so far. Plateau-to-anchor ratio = 0.96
